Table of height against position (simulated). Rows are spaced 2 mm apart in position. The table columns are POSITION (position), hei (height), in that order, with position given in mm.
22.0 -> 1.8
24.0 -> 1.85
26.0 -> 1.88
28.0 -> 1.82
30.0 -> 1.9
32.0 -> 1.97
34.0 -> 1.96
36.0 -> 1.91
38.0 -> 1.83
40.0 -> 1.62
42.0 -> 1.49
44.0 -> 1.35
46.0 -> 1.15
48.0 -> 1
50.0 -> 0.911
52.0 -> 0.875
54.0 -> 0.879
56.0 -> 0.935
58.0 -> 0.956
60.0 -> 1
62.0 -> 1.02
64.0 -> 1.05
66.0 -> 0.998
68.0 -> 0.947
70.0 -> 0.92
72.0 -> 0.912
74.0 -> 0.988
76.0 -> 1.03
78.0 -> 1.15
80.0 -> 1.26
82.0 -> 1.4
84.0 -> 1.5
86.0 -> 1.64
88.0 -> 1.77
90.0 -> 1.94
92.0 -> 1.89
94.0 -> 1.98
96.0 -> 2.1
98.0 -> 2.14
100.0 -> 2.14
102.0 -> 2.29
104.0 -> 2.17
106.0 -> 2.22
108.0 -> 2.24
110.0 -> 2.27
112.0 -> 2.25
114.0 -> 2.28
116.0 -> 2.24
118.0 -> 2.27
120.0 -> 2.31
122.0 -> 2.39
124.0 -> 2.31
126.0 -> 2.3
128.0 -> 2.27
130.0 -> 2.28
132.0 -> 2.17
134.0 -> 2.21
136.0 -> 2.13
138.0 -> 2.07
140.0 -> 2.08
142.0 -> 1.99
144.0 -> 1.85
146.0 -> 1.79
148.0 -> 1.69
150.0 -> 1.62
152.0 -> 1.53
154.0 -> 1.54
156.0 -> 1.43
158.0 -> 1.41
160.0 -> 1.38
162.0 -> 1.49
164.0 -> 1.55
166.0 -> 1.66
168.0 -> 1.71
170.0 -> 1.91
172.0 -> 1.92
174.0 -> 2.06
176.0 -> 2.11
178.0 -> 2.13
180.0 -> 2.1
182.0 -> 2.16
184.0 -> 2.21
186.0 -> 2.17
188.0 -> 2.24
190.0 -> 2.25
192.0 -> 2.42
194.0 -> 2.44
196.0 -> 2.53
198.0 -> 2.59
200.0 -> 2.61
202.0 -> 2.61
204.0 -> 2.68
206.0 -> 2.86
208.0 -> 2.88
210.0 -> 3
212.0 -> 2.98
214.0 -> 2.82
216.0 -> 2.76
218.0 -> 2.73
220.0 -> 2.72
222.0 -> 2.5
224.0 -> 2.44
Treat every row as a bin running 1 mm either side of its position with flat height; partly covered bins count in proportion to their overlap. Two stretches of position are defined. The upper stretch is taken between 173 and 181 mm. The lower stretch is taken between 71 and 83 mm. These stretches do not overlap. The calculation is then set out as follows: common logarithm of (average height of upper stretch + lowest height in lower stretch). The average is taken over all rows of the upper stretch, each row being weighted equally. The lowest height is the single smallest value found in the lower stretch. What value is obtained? 0.48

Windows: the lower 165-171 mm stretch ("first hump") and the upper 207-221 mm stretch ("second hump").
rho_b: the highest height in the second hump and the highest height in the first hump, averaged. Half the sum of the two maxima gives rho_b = 2.5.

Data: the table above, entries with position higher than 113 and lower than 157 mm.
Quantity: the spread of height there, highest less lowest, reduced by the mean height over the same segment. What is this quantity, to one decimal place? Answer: -1.1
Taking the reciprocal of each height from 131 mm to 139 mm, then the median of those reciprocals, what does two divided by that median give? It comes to 4.3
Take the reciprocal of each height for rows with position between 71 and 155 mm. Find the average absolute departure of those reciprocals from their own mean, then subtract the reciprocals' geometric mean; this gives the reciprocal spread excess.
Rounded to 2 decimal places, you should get -0.41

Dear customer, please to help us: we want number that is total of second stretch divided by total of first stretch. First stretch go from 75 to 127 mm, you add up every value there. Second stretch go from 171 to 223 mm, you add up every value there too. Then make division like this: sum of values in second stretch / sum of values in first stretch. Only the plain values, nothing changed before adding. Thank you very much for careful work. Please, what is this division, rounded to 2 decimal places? 1.25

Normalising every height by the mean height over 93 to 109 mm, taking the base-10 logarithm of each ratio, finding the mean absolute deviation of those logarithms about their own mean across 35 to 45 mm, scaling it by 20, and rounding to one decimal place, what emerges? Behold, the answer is 1.0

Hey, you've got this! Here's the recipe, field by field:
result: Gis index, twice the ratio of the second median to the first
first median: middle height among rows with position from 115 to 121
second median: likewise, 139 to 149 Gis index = 1.6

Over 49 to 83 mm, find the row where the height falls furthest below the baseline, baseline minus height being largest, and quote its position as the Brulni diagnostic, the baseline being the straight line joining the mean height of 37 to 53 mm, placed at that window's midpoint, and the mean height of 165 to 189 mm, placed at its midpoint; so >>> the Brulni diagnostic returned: 72.0 mm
